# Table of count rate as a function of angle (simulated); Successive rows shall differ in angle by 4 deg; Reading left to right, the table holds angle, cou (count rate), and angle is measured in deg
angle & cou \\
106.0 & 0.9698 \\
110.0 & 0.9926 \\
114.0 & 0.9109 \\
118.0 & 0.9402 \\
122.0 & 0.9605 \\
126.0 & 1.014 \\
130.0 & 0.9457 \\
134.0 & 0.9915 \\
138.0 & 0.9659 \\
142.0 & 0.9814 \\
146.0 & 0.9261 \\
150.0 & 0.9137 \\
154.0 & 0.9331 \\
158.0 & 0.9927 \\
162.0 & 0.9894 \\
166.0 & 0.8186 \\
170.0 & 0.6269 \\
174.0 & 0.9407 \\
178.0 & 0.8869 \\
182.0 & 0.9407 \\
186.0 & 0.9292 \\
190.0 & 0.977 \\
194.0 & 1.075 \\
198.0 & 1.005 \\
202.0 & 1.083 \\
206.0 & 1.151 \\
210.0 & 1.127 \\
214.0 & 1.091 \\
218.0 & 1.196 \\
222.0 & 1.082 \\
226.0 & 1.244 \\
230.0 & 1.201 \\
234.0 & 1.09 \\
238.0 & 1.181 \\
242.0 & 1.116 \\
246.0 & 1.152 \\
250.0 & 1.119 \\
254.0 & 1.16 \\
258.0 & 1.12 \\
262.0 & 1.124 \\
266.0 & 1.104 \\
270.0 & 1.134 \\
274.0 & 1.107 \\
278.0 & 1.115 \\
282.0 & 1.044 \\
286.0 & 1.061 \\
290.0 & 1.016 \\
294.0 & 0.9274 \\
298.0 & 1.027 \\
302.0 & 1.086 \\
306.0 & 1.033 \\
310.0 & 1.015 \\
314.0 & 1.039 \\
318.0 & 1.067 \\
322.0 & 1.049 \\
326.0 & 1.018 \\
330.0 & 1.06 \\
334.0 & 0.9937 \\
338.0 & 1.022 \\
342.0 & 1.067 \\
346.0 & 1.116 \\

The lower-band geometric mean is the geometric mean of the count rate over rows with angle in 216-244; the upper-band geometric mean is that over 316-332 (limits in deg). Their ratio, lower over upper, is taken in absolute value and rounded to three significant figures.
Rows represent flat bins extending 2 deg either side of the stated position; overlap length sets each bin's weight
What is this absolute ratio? 1.10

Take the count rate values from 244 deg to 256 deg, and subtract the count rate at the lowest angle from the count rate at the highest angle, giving 0.01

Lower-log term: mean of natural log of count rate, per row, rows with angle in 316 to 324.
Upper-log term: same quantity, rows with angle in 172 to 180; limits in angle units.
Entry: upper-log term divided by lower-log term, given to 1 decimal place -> -1.6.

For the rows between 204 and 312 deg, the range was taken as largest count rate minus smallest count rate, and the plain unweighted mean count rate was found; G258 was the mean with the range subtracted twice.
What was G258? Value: 0.5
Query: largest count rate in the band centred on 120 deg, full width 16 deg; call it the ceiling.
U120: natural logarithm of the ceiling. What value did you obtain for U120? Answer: 0.01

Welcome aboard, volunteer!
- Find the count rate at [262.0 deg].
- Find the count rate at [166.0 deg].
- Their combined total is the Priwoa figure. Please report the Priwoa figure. 1.94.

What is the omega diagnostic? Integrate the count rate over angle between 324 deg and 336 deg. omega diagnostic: 12.3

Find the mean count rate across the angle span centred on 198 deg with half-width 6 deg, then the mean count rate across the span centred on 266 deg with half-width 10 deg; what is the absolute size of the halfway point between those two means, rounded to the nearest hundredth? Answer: 1.09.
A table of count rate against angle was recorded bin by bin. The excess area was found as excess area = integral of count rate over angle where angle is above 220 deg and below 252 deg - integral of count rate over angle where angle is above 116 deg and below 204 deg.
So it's -47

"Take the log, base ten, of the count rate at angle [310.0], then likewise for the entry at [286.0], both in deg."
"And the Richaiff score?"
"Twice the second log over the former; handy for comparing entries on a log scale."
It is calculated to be 8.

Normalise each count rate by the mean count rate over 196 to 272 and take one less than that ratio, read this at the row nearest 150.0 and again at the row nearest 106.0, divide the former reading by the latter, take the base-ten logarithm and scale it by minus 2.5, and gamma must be 0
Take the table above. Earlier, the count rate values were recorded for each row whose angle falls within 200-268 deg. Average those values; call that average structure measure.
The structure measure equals 1.14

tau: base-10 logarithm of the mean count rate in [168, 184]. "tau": -0.07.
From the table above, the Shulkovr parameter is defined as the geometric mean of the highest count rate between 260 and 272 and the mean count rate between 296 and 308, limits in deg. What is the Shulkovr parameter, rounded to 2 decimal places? 1.09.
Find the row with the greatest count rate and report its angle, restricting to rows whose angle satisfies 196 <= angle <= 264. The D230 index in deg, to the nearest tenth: 226.0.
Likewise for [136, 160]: 158.0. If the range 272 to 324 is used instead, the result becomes 278.0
